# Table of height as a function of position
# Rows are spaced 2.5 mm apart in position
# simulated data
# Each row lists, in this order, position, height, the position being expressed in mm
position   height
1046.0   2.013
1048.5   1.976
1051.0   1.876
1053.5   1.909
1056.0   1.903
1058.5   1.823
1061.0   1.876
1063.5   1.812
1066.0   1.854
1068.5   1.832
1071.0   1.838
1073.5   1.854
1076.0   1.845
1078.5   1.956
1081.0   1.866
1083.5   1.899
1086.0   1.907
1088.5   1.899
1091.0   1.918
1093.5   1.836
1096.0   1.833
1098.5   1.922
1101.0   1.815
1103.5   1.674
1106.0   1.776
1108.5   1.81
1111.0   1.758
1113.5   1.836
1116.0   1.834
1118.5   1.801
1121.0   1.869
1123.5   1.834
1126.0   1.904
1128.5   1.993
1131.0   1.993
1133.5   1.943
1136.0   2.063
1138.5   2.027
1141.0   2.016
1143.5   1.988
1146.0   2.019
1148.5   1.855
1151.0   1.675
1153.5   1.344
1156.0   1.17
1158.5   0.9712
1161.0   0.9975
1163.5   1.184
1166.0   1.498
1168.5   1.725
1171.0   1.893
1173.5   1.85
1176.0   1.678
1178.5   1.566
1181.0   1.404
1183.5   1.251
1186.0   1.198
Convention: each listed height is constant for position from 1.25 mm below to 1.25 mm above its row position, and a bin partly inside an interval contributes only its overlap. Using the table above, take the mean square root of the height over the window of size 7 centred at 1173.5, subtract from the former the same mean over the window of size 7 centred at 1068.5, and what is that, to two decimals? -0.01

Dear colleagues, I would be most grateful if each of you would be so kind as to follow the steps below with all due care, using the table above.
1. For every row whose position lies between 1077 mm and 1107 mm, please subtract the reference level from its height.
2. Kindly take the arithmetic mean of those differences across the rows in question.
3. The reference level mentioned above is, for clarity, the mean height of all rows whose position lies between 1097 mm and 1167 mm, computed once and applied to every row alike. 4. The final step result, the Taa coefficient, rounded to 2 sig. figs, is 0.12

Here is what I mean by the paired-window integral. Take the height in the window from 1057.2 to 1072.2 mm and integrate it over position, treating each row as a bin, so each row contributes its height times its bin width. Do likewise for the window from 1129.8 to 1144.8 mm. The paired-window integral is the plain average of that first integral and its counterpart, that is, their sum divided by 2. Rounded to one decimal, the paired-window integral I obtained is 28.8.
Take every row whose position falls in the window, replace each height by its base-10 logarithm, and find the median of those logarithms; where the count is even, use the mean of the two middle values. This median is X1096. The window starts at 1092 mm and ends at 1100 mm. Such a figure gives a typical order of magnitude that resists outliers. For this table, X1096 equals 0.264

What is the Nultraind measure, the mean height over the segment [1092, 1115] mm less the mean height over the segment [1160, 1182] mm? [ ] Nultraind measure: 0.27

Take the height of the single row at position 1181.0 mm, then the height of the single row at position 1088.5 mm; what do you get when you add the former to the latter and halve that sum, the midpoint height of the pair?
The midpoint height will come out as 1.65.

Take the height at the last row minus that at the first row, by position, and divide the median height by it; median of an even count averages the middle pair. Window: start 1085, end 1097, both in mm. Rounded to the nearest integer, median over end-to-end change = -26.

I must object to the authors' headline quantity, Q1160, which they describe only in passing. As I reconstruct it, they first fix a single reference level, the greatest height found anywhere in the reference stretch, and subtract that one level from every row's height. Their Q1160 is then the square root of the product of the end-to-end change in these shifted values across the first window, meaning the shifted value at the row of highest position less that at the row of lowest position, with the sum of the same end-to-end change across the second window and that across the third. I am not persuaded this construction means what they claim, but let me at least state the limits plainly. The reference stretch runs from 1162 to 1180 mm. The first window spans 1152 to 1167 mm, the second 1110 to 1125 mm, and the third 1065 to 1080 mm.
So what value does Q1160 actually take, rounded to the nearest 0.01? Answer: 0.17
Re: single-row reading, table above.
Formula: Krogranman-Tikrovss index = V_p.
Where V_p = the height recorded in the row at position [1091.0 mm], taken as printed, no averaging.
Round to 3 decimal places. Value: 1.918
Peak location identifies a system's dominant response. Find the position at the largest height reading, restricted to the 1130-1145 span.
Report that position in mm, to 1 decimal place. 1136.0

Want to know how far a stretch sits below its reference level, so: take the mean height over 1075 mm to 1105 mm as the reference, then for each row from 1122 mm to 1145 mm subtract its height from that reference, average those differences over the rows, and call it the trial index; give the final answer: -0.11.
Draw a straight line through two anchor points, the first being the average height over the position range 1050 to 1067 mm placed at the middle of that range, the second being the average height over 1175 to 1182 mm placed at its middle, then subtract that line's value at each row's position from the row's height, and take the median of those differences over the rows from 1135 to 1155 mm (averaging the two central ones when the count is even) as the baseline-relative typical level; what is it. 0.357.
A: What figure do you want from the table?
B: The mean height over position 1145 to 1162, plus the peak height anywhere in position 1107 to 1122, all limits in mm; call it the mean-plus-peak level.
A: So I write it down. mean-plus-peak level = 3.30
